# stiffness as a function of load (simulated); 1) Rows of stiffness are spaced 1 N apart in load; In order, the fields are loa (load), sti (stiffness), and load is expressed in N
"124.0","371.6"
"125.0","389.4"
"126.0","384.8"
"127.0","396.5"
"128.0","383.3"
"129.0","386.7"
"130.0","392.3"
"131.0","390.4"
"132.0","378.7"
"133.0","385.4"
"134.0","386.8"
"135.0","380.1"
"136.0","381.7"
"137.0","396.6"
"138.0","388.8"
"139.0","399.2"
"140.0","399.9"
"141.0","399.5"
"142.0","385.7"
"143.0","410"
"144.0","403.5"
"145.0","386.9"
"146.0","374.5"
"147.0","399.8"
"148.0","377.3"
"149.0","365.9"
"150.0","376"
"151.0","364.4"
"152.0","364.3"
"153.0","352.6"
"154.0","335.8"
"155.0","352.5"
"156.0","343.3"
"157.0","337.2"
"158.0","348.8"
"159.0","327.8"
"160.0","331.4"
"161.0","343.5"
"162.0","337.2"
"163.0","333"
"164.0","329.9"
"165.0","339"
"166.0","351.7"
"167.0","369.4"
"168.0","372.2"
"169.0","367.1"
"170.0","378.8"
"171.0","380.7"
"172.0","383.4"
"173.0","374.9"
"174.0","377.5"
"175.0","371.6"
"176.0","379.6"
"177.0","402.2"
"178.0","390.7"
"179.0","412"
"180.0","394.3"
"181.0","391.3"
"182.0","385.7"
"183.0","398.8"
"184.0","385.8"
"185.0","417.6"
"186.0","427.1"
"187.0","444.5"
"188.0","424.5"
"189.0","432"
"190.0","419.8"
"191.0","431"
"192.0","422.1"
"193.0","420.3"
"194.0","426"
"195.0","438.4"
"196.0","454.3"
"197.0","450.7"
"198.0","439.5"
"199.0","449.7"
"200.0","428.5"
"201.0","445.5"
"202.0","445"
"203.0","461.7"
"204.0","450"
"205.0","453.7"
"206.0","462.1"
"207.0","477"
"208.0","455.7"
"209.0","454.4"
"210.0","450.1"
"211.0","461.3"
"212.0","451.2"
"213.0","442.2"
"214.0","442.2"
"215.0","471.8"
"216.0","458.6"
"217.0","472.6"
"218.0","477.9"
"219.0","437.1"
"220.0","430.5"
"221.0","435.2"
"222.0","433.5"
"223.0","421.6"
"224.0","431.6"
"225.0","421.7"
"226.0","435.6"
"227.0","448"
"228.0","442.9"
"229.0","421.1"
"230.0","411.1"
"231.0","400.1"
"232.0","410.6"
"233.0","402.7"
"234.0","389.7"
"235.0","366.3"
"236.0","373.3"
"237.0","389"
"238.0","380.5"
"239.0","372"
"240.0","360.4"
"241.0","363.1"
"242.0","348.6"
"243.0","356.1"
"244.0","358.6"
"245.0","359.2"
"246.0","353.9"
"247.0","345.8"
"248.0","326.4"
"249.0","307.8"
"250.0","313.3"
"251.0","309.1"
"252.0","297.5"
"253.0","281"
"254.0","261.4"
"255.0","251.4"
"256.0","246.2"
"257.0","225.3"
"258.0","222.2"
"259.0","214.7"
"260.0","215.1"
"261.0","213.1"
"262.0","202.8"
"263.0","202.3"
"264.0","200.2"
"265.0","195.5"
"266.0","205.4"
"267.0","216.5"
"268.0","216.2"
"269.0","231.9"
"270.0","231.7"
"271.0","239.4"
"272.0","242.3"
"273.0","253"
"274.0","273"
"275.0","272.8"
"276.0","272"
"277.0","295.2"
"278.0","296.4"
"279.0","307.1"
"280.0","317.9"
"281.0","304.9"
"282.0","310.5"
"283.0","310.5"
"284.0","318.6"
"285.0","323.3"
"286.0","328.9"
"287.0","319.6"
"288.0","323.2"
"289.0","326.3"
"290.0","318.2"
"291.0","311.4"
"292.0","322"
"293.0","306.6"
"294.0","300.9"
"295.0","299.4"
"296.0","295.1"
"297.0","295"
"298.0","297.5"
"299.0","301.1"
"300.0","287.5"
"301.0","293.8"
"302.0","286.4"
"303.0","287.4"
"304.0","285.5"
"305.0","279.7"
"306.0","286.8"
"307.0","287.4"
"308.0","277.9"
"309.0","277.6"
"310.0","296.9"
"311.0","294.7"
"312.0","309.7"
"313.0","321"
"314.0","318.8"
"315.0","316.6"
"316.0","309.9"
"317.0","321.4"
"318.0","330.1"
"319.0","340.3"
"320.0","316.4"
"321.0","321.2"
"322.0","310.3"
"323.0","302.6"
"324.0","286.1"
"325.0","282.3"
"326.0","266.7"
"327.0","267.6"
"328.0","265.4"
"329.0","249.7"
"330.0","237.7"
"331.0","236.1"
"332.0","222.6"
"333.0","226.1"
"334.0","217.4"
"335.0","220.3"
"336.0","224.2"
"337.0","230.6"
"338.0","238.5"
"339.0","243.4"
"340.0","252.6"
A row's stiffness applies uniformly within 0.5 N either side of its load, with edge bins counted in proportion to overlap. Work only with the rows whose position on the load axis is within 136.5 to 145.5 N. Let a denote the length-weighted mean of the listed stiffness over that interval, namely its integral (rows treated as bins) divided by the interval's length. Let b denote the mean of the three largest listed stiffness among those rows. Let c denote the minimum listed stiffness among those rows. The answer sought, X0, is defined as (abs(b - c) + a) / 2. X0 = 208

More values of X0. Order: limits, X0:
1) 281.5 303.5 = 174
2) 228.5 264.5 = 266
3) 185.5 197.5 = 231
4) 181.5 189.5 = 232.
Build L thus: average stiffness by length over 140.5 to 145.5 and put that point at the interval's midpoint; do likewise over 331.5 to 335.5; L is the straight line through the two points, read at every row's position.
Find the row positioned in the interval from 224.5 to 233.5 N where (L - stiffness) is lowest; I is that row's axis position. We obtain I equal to 227.0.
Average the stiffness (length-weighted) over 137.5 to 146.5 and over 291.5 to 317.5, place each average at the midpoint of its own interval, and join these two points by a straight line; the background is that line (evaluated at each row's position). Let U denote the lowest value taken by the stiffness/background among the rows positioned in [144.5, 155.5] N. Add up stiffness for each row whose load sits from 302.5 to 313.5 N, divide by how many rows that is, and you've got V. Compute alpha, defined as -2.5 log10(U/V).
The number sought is 6.3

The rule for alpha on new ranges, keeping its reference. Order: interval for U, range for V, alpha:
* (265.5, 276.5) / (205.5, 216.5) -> 7.1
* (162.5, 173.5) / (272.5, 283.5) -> 6.3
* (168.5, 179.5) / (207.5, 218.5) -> 6.7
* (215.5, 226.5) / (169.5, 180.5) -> 6.3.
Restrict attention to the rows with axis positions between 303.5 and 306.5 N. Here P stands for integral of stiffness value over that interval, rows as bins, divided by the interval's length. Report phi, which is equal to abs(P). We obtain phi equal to 284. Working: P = 284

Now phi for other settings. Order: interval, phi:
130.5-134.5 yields 385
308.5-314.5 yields 303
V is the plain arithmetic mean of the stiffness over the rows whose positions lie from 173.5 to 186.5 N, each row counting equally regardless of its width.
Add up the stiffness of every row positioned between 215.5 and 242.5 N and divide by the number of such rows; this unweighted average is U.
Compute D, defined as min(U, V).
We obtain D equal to 395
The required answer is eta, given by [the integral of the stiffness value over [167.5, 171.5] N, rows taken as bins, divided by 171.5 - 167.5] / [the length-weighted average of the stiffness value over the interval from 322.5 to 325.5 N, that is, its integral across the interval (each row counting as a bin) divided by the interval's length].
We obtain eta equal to 1.3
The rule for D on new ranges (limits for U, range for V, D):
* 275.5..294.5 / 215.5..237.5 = 311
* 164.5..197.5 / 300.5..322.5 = 303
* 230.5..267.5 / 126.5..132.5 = 304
